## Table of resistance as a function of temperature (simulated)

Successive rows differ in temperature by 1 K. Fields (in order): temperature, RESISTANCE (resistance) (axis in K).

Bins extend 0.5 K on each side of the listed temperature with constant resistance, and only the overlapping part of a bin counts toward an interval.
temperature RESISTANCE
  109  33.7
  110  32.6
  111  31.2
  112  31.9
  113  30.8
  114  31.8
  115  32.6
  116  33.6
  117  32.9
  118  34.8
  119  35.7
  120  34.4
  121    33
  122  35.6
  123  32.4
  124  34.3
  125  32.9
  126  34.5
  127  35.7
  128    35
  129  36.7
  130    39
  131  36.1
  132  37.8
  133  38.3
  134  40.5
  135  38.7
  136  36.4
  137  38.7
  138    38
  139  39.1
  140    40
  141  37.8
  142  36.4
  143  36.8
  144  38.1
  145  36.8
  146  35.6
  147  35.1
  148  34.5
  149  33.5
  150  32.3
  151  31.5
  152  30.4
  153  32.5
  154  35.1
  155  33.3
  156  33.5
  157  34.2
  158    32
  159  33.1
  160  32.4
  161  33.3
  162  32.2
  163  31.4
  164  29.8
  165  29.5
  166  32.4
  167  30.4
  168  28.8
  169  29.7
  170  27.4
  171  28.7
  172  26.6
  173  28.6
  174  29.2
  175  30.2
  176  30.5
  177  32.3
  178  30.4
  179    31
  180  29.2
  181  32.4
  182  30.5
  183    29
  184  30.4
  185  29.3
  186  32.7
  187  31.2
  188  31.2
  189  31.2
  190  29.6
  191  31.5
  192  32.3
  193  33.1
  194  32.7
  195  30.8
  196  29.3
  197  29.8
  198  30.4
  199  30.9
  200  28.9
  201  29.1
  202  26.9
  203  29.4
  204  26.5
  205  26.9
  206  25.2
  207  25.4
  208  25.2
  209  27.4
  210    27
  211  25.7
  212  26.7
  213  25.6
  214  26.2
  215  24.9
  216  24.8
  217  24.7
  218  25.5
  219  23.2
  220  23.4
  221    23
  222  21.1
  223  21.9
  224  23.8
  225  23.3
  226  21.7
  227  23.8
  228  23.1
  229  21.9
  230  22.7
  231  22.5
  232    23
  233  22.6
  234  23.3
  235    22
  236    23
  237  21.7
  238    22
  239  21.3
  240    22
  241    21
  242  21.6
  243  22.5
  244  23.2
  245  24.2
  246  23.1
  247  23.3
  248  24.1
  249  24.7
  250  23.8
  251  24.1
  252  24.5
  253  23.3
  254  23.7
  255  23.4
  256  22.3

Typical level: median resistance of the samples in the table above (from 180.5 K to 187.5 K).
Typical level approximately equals 30.5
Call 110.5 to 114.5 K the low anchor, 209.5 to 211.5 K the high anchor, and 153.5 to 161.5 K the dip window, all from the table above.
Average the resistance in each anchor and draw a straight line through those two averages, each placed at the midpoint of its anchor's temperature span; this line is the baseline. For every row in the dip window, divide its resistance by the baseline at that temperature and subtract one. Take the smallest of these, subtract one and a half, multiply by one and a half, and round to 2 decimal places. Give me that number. -2.10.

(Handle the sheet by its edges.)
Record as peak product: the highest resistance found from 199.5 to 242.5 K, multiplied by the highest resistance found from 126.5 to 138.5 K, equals 1191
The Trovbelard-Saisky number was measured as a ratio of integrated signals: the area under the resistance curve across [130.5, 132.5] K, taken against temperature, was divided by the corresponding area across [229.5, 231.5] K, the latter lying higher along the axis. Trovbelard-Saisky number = 1.63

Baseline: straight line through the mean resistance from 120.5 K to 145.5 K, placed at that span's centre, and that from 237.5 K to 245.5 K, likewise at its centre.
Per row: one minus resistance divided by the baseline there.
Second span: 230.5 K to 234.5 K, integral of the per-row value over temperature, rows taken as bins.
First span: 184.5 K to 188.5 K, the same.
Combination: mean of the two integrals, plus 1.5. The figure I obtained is 1.45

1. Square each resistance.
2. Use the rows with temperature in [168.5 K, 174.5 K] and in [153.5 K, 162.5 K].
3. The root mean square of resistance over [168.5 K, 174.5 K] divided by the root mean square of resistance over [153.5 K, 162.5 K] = 0.85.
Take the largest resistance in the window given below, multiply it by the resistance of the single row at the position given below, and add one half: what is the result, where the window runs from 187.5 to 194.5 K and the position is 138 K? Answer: 1258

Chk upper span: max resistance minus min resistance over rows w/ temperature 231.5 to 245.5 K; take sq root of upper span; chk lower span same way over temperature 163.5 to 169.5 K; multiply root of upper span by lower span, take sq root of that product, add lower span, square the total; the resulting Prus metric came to 38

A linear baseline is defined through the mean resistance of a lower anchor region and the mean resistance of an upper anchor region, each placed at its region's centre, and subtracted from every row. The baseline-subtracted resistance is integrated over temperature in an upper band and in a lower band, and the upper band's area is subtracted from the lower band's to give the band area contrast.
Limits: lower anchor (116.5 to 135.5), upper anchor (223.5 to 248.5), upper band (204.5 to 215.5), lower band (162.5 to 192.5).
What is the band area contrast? 16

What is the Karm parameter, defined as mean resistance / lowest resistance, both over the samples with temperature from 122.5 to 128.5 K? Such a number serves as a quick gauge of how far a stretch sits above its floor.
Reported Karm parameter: 1.05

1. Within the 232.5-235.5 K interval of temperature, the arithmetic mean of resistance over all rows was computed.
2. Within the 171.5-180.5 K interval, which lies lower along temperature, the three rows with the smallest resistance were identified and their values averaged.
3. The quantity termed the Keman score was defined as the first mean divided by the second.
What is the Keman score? 0.80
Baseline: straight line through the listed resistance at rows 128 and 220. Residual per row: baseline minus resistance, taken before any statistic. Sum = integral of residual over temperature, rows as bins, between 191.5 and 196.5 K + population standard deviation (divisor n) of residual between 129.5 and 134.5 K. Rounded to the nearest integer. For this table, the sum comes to -23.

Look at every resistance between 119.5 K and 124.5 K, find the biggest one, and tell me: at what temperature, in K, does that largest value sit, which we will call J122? 122 K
